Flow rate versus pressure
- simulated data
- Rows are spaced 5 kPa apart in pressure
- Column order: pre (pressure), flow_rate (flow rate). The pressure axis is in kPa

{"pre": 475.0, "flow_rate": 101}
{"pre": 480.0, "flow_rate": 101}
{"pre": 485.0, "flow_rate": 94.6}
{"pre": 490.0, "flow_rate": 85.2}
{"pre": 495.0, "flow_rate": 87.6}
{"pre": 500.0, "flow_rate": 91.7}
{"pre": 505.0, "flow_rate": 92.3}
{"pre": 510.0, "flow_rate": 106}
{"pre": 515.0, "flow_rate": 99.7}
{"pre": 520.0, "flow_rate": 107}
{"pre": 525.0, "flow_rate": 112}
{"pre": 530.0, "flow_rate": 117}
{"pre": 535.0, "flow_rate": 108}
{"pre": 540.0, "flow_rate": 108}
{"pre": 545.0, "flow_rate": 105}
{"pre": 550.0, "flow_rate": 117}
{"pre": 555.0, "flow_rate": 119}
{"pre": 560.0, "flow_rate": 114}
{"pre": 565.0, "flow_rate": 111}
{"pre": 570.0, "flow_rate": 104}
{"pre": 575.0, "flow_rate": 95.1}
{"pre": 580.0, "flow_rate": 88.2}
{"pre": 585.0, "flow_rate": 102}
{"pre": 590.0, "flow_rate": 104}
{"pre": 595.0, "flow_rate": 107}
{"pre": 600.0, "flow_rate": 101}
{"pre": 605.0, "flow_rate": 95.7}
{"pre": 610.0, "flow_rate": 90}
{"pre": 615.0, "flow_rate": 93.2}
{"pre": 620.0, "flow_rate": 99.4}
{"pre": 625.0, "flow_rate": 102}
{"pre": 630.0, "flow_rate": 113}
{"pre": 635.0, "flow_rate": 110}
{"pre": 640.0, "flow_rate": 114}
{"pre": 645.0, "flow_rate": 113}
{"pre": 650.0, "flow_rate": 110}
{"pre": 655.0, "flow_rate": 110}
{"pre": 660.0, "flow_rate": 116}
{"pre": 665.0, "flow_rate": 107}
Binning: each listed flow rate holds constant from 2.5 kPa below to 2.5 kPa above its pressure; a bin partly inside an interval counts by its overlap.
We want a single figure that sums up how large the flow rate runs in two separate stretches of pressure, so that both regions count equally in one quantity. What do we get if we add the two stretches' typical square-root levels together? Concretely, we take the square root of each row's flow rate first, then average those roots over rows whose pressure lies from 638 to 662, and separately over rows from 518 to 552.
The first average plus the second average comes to 21.1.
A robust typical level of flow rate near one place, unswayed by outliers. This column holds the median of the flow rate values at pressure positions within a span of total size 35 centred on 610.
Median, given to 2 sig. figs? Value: 99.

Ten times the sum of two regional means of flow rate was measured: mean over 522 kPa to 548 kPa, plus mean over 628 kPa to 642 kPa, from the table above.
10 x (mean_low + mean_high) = 2223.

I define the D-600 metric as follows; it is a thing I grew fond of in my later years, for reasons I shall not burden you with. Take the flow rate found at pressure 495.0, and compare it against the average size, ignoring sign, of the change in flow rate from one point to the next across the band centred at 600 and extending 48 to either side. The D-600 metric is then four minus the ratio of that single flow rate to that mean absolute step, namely -12.2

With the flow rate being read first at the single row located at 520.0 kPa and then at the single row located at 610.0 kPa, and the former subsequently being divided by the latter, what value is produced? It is 1.19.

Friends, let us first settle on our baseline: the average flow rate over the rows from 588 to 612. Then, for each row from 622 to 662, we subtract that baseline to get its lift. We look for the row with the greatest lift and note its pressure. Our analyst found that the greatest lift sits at 660.0 kPa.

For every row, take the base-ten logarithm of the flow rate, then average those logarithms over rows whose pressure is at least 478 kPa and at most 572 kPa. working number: 2.02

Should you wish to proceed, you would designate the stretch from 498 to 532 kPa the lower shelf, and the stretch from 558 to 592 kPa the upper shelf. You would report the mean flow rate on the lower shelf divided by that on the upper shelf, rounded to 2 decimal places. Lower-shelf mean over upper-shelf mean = 1.01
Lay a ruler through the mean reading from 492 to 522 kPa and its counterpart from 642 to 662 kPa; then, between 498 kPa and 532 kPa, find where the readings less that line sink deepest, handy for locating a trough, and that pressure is 500.0 kPa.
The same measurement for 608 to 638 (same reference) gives 610.0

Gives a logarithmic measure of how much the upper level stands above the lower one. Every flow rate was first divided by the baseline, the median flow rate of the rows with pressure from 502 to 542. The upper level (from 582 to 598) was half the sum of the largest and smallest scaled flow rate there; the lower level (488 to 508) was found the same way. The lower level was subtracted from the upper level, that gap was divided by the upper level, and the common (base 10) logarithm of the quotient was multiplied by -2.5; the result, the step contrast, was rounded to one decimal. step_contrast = 2.1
